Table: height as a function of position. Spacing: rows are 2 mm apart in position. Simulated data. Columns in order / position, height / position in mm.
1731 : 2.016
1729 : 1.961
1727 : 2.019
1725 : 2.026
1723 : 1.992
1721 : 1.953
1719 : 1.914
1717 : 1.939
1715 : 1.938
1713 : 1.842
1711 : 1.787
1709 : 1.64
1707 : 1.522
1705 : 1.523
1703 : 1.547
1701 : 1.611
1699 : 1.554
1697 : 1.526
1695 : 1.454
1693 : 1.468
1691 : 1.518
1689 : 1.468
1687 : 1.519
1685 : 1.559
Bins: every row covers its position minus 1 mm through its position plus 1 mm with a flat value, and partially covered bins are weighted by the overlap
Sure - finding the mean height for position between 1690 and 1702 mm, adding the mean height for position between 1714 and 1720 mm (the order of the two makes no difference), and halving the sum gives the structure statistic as 1.73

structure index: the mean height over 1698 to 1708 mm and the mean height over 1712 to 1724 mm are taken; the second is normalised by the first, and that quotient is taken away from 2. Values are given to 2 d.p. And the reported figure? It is 0.76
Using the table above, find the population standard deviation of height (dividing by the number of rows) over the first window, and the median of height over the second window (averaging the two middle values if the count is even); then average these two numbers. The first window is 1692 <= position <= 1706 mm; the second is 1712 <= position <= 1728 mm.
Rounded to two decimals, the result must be 1.00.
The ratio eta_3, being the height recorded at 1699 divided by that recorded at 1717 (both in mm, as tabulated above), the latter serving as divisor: 0.80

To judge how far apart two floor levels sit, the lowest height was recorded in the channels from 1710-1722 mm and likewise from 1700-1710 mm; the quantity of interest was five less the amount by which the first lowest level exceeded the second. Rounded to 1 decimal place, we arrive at 4.7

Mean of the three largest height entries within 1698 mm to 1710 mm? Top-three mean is 1.60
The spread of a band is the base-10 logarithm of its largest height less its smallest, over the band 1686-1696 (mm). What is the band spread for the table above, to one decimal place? -1.2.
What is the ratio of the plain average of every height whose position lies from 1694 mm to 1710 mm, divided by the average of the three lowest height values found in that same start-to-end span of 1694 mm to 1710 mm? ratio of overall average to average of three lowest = 1.03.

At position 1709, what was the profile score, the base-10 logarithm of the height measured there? 0.21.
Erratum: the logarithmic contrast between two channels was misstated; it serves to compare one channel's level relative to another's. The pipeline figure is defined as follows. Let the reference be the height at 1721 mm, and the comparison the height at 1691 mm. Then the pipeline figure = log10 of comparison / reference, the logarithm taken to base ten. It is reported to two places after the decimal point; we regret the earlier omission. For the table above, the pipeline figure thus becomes -0.11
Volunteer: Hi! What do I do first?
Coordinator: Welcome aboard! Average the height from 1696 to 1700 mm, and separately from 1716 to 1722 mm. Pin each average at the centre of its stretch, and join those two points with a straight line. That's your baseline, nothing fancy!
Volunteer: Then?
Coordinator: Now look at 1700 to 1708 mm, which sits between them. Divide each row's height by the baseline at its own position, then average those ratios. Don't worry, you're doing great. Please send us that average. 0.94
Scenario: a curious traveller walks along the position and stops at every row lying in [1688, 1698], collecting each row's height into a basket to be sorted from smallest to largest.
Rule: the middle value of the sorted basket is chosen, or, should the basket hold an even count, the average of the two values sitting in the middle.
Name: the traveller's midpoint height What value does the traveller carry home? 1.47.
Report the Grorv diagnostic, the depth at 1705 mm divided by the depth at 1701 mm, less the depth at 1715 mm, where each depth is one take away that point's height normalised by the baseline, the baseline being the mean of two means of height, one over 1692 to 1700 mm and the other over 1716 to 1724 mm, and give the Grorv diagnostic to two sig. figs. 1.9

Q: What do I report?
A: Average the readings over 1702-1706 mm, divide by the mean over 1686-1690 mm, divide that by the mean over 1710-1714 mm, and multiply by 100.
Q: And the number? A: 57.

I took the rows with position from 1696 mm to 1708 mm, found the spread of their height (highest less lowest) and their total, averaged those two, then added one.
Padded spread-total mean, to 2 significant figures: 5.7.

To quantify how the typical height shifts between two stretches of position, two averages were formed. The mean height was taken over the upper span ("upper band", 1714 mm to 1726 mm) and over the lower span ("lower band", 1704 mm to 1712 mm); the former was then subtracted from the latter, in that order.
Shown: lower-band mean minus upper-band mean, -0.342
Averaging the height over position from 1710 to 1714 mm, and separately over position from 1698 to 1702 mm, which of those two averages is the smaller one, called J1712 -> 1.58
